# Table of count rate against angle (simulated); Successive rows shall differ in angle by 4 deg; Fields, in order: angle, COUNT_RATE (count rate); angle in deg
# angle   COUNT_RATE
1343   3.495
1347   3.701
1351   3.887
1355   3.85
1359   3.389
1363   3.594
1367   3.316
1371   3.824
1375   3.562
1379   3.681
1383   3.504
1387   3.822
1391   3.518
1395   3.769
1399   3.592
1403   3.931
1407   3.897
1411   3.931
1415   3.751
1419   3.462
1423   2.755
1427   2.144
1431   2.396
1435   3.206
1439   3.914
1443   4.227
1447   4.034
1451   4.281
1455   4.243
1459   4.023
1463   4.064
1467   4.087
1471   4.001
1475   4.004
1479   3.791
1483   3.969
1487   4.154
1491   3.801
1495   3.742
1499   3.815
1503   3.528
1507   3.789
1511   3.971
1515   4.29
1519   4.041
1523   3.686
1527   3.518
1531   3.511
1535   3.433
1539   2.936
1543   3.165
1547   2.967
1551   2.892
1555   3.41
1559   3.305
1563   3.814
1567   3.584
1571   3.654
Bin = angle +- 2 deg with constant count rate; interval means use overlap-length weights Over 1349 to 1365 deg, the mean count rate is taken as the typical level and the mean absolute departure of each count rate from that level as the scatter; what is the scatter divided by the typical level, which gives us 0.051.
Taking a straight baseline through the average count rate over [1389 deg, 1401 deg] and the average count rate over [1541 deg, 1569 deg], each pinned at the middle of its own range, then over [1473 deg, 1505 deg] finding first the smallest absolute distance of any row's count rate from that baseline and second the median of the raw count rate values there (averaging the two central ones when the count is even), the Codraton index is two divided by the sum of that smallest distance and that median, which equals 0.509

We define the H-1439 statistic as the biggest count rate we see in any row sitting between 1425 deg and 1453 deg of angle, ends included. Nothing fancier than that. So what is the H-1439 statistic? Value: 4.281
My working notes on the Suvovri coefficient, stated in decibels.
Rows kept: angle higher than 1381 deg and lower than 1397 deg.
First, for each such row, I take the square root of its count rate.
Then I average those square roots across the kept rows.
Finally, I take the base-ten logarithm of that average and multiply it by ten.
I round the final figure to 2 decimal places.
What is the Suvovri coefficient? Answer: 2.81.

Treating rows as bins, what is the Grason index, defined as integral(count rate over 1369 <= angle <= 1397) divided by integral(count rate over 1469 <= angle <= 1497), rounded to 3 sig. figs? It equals 0.935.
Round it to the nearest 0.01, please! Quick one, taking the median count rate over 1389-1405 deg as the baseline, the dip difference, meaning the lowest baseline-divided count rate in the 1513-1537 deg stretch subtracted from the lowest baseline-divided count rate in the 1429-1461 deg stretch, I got -0.28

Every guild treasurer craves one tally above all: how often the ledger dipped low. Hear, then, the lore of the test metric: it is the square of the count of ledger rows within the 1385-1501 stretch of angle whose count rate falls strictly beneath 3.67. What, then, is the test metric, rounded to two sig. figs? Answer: 49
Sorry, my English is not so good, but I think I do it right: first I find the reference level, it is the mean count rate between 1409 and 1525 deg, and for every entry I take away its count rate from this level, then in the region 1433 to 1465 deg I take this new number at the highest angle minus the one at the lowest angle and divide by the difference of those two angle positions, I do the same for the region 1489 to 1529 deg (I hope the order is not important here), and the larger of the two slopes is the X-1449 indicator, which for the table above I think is 0.008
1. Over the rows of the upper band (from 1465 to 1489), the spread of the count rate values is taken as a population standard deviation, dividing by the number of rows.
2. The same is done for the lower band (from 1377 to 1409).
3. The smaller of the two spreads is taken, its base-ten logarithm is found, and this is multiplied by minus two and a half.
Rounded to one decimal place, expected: 2.4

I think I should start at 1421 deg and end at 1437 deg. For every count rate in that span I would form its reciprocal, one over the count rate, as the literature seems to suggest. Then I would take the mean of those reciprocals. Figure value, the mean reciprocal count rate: 0.390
